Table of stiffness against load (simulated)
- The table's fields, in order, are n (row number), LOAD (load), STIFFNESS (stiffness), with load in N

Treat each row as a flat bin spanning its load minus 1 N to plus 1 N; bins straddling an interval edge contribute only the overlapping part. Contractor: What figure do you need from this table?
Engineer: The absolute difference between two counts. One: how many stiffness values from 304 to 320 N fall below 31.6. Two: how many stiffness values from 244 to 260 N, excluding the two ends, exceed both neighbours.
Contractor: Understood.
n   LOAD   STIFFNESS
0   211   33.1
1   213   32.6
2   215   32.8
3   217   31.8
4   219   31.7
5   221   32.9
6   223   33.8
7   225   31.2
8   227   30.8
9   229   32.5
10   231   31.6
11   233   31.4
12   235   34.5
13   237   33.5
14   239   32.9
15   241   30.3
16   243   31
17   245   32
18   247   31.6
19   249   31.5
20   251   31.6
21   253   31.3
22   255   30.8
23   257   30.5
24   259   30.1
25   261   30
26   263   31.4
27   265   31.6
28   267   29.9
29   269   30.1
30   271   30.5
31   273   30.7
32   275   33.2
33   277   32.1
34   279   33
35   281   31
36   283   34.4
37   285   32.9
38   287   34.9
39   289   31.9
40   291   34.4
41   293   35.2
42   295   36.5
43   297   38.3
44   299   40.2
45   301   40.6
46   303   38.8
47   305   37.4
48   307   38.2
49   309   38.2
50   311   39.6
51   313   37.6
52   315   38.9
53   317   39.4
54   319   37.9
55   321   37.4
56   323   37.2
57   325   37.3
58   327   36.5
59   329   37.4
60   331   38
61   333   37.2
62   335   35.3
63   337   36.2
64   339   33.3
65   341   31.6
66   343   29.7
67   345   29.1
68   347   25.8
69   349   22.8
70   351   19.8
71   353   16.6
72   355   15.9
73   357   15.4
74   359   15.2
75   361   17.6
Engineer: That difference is 1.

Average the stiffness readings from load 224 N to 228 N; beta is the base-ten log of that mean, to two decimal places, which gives 1.49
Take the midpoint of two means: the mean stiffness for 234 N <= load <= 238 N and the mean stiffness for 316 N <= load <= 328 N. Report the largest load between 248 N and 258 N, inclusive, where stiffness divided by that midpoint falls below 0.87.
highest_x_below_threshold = 257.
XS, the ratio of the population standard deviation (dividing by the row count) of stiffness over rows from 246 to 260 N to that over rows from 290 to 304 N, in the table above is 0.25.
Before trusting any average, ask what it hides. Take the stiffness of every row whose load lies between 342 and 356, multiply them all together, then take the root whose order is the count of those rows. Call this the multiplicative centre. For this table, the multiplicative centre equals 22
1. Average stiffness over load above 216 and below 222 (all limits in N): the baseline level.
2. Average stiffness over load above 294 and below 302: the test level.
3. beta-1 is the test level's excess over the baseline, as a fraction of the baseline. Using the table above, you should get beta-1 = 0.2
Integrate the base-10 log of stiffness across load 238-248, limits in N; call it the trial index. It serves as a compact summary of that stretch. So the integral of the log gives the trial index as 15.0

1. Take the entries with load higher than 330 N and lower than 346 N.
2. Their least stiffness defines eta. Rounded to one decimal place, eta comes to 29.1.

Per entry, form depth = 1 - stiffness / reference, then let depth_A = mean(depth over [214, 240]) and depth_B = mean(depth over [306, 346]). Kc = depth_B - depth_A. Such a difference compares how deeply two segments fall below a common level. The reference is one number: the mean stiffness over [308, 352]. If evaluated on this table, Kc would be -0.11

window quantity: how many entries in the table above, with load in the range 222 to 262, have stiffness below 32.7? 16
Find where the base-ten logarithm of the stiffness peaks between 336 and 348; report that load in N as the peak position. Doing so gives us 337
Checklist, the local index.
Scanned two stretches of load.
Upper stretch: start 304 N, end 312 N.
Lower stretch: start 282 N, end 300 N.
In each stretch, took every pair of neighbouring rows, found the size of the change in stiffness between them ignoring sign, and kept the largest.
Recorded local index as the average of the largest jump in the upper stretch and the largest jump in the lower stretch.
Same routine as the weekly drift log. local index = 2.20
